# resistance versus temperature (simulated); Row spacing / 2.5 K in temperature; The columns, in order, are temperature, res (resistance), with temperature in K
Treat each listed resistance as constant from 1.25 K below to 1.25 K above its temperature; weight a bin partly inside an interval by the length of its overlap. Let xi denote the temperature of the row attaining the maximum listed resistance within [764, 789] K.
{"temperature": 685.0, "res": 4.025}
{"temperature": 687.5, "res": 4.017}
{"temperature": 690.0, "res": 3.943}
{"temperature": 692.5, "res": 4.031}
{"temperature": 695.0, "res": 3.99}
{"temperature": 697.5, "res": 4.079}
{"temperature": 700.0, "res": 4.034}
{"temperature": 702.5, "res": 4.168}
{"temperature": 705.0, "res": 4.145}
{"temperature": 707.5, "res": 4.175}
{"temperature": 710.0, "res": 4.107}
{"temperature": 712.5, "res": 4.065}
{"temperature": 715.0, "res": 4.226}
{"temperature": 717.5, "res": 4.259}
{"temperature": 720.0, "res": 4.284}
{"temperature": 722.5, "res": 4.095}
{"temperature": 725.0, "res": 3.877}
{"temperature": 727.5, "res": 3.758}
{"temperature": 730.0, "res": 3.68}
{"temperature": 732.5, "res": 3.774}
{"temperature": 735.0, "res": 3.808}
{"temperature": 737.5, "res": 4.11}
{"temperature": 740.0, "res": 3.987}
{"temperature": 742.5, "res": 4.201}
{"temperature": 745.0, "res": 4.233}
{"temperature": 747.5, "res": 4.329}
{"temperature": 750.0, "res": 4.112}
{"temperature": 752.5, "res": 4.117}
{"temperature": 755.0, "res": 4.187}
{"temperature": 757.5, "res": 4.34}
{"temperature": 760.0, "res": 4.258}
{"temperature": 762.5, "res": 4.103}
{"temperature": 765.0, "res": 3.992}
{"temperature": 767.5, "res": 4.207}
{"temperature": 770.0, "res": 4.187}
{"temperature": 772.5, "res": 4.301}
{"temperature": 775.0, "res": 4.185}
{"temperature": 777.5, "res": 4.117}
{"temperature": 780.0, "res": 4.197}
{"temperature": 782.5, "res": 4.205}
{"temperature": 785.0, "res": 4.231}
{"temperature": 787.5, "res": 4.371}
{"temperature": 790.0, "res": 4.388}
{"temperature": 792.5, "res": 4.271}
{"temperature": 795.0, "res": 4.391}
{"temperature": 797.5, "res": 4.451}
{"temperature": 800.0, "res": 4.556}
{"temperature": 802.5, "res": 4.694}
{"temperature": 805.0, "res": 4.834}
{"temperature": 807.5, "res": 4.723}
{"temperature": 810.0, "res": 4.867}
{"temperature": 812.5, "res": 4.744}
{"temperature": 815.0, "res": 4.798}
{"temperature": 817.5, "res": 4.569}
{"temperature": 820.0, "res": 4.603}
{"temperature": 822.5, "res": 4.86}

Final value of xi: 787.5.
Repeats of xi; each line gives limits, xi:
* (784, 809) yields 805.0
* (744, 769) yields 757.5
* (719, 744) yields 720.0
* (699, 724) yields 720.0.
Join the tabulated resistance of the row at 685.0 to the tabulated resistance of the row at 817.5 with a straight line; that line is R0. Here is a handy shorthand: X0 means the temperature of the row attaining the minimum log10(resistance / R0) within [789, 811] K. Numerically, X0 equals 792.5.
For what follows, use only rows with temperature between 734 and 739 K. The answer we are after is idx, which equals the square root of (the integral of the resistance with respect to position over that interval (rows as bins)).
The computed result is 4.5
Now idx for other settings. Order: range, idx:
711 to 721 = 6.5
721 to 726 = 4.5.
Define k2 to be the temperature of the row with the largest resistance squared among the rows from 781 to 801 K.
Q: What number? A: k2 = 800.0 K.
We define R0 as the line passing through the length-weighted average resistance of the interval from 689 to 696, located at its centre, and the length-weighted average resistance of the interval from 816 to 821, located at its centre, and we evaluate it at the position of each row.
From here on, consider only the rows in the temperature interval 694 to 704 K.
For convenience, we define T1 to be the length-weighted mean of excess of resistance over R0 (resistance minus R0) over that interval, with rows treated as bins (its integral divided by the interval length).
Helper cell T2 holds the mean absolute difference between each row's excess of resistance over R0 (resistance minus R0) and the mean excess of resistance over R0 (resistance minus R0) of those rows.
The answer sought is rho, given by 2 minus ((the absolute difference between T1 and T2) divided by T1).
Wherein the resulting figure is 2.0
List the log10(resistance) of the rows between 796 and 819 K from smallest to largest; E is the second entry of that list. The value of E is 0.66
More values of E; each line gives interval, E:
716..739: 0.57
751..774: 0.61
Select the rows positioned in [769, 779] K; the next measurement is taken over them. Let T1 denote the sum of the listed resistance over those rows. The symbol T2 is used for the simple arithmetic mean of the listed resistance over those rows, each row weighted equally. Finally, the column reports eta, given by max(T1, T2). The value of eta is 16.8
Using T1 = 16.8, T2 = 4.20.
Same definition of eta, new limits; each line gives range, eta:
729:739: 15.4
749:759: 16.8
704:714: 16.5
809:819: 19.0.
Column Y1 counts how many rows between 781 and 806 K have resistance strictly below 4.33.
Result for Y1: 3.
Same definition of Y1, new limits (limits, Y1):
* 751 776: 9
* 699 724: 10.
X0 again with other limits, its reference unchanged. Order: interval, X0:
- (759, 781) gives 765.0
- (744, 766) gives 765.0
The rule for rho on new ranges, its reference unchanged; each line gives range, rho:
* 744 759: 4.6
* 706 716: 1.9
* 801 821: 1.5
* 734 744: 3.7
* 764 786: 3.3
